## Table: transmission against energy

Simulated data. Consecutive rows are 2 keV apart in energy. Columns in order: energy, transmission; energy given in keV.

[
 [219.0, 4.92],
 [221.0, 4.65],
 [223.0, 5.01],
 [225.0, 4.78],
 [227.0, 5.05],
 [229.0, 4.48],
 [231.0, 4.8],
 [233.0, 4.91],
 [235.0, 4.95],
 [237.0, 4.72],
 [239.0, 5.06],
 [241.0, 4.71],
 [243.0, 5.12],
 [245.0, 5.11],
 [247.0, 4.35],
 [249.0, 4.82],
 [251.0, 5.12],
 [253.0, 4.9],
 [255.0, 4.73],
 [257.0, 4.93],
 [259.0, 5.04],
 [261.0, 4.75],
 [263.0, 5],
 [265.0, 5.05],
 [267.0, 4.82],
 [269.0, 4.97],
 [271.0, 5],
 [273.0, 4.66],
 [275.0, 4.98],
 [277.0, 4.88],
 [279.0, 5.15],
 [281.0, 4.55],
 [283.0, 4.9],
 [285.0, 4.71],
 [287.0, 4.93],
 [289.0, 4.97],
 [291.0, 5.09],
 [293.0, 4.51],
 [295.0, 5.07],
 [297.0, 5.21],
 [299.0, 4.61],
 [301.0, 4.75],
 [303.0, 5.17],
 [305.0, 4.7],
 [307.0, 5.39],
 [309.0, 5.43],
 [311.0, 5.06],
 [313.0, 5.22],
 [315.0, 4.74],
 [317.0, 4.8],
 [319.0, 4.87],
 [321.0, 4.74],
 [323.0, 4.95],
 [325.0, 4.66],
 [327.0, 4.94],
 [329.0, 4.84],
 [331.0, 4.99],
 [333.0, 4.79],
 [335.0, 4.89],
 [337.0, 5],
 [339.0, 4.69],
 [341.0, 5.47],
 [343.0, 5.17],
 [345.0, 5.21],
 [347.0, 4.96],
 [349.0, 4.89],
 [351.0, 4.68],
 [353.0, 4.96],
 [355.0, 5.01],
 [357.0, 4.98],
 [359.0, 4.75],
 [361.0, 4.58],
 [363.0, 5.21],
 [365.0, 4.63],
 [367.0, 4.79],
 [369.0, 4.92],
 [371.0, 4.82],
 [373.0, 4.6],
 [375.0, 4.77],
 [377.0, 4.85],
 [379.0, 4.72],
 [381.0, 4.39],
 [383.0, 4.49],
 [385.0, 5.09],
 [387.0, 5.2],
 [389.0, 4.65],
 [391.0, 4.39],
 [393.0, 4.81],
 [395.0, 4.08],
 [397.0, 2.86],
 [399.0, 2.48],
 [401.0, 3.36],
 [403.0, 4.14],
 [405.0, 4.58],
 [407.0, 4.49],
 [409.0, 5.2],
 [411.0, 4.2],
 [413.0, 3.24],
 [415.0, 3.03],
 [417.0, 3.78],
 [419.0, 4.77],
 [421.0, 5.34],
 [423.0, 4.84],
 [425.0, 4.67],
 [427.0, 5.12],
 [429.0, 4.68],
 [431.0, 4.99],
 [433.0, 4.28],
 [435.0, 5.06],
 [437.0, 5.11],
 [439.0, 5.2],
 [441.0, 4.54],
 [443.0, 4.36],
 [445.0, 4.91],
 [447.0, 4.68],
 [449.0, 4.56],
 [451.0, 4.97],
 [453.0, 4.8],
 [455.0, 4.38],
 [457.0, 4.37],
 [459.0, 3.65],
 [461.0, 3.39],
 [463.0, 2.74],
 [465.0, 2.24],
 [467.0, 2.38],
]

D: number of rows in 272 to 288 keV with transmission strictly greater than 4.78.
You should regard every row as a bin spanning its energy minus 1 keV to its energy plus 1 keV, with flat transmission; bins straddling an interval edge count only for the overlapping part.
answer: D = 5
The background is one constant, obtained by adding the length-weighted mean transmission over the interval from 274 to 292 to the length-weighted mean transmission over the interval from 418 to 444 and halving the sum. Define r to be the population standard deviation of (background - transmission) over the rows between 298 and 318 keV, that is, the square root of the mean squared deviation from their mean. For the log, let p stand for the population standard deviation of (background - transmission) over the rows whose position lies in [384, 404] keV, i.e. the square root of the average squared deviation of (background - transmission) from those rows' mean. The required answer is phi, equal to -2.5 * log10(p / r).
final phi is -1.22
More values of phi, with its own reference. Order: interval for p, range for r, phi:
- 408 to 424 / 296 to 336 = -1.37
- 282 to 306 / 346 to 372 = -0.29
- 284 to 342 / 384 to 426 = 1.31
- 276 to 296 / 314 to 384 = 0.01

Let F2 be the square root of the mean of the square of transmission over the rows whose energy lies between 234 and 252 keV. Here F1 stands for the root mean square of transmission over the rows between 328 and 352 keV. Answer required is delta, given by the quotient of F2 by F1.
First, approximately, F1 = 4.97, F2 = 4.89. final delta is 0.98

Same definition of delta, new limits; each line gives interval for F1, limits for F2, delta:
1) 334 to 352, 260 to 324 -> 0.99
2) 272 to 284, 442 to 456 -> 0.96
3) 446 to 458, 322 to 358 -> 1.07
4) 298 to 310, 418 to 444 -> 0.97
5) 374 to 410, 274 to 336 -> 1.11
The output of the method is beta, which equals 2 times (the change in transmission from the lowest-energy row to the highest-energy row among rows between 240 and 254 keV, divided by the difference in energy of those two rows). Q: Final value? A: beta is 0.032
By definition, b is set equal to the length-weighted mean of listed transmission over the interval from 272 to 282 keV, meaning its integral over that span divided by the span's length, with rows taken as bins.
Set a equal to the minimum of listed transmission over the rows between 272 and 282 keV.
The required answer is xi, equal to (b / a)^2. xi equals 1.13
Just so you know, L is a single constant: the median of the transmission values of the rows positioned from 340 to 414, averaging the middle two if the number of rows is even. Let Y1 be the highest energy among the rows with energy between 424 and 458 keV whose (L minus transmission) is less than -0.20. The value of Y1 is 451.0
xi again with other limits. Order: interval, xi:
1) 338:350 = 1.17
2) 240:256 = 1.25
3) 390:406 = 2.39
